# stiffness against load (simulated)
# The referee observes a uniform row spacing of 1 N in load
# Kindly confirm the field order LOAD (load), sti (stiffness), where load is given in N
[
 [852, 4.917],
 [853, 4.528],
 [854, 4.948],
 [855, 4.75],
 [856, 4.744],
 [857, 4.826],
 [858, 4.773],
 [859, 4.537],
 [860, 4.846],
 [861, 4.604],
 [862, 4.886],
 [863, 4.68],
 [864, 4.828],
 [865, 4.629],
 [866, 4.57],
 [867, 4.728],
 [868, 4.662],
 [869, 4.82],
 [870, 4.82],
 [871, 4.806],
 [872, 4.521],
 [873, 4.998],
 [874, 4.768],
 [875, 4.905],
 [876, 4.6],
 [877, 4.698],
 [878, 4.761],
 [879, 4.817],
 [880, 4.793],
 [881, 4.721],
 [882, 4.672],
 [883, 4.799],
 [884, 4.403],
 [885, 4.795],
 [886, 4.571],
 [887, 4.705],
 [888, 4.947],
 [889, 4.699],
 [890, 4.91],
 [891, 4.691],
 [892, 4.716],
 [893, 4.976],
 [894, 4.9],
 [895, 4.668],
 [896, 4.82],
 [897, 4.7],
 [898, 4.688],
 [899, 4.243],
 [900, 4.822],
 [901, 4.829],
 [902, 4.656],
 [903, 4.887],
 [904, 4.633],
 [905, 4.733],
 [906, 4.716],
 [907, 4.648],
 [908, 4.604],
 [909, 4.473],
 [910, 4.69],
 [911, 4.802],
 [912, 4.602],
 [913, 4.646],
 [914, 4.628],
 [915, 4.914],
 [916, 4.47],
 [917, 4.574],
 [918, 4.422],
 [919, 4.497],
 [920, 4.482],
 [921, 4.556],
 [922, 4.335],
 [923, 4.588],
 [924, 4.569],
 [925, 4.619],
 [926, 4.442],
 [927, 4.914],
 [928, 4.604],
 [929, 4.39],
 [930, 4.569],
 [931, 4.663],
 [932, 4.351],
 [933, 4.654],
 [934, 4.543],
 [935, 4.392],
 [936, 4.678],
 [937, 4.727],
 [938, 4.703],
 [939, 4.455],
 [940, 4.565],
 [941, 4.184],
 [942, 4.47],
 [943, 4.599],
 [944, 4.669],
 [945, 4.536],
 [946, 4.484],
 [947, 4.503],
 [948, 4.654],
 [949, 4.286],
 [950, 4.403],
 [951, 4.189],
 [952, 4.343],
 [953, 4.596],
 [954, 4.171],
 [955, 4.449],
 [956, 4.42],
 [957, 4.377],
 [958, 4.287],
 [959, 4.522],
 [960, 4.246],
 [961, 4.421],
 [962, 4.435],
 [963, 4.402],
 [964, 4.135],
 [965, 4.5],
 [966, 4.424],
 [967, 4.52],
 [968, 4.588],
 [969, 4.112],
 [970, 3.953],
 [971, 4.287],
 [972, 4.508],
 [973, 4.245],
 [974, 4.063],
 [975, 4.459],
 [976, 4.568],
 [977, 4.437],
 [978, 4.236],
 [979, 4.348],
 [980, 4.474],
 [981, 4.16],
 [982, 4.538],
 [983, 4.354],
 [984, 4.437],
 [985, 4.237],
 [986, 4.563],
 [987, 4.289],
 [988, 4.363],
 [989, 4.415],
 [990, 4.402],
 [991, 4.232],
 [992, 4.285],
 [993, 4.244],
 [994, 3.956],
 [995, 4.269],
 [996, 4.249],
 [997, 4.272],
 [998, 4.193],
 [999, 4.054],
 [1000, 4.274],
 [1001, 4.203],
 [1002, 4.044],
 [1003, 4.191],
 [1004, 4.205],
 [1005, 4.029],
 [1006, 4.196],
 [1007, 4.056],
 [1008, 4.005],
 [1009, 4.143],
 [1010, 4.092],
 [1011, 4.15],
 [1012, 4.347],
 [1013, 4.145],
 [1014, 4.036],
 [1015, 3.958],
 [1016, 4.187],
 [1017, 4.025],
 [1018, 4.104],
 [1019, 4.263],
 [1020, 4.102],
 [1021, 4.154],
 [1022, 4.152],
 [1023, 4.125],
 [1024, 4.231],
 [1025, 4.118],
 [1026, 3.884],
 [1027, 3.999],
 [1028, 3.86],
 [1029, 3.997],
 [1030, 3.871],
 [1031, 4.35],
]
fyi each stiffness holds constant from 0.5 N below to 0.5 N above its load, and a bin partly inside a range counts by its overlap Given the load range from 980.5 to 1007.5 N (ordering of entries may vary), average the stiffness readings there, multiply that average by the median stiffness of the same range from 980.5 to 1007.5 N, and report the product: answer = 18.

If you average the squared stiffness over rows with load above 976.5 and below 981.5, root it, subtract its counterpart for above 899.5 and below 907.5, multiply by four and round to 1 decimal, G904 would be -1.6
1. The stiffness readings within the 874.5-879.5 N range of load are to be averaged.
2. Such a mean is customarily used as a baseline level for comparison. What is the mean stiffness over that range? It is 4.8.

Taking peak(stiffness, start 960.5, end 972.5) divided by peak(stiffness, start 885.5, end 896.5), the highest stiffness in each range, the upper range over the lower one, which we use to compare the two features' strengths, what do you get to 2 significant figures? 0.92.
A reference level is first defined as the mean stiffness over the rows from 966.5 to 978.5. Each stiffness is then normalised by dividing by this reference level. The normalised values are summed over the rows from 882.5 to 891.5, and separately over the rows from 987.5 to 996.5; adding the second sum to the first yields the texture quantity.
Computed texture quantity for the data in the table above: 18.7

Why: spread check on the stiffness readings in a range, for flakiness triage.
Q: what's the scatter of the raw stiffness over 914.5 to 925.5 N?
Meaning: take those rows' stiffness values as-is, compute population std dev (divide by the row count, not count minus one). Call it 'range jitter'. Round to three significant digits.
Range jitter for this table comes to 0.140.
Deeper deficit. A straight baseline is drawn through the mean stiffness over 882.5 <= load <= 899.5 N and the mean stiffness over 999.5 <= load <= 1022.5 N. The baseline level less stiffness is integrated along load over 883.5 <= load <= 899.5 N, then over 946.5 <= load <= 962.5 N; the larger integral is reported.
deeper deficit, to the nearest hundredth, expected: 0.24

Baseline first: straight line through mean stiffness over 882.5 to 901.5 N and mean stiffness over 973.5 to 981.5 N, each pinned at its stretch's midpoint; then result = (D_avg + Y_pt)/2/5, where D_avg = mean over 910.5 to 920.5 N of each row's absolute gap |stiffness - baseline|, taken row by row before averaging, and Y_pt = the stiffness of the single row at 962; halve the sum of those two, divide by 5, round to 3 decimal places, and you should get 0.455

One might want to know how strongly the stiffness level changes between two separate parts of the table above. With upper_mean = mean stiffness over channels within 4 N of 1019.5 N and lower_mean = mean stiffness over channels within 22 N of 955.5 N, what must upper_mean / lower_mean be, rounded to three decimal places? 0.936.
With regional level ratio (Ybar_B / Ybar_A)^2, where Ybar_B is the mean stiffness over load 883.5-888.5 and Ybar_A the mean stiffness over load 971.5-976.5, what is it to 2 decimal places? 1.15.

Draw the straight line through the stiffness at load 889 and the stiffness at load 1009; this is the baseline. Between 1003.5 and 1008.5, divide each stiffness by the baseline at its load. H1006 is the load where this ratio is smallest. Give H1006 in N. 1008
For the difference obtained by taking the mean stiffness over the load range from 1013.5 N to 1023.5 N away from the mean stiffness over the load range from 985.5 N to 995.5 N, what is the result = 0.19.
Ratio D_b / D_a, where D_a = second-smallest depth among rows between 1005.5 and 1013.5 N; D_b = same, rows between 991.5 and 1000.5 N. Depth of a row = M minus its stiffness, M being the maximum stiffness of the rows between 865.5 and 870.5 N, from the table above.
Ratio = 0.9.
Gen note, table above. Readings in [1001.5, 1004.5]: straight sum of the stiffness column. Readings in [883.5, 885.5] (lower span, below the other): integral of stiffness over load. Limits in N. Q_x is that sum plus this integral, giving 21.6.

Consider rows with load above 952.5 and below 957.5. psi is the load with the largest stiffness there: 953 N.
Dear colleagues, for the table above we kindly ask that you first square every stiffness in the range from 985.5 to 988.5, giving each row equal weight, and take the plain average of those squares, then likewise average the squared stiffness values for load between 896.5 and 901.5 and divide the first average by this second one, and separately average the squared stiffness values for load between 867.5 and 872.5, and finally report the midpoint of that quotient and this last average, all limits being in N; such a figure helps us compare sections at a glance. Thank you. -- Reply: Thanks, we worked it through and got 11.6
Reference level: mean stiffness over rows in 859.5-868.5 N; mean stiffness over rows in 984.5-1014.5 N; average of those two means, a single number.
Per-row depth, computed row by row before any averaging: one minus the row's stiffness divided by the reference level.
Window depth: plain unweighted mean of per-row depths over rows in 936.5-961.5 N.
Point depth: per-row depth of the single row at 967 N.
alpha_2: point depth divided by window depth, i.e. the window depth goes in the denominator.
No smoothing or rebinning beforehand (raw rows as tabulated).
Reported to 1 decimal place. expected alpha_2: -6.5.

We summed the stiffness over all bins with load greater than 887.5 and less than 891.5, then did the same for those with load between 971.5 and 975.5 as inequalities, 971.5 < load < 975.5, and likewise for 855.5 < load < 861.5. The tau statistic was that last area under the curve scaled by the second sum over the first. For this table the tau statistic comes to 25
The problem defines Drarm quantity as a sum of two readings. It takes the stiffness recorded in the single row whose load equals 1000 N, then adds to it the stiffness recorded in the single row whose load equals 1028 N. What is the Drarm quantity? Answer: 8.13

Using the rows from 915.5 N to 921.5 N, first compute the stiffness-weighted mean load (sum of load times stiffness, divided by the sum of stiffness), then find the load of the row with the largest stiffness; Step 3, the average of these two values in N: 917.8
